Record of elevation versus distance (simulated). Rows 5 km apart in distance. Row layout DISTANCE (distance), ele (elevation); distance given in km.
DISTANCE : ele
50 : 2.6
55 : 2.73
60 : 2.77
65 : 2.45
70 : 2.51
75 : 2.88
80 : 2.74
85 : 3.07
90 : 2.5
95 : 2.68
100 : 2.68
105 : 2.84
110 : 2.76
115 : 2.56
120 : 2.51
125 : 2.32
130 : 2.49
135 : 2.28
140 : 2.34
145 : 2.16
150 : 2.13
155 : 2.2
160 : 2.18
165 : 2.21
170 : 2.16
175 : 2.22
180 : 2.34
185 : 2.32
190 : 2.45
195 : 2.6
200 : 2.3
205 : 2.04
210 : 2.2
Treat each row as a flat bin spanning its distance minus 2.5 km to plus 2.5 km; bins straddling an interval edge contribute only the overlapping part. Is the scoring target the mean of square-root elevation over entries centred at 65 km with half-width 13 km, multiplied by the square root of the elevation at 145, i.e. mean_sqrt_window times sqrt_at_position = 2.40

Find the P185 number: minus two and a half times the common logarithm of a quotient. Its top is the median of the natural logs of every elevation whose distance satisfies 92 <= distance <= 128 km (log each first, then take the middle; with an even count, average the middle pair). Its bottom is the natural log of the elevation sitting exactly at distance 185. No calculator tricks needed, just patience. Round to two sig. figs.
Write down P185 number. -0.17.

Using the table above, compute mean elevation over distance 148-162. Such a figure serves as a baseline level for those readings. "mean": 2.2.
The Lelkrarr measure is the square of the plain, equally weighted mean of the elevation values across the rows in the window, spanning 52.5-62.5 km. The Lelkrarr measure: 7.6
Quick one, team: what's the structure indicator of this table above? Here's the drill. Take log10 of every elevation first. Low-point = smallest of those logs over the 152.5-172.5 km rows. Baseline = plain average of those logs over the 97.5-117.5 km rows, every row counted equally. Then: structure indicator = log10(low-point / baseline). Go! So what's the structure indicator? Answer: -0.11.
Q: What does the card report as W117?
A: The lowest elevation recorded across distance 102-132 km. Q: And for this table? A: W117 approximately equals 2.32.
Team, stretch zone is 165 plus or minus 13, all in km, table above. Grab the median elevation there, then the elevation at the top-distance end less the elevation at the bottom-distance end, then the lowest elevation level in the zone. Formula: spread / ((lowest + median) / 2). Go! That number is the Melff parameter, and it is 0.01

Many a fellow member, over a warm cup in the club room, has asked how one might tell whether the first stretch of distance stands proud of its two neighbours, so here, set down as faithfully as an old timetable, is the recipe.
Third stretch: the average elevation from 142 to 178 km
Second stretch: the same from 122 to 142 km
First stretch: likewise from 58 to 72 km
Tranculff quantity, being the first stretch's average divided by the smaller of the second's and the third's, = 1.18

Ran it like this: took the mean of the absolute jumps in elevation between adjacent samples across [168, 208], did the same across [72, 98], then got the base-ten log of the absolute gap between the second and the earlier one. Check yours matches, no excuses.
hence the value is -0.81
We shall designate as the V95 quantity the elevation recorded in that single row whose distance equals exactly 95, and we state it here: 2.68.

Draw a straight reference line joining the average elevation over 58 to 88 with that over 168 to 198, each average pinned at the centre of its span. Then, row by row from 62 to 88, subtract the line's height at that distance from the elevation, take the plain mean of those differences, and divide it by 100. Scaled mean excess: 0.0000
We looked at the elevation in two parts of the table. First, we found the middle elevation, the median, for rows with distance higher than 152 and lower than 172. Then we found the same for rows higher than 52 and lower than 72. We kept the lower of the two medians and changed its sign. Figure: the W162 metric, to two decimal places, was -2.19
